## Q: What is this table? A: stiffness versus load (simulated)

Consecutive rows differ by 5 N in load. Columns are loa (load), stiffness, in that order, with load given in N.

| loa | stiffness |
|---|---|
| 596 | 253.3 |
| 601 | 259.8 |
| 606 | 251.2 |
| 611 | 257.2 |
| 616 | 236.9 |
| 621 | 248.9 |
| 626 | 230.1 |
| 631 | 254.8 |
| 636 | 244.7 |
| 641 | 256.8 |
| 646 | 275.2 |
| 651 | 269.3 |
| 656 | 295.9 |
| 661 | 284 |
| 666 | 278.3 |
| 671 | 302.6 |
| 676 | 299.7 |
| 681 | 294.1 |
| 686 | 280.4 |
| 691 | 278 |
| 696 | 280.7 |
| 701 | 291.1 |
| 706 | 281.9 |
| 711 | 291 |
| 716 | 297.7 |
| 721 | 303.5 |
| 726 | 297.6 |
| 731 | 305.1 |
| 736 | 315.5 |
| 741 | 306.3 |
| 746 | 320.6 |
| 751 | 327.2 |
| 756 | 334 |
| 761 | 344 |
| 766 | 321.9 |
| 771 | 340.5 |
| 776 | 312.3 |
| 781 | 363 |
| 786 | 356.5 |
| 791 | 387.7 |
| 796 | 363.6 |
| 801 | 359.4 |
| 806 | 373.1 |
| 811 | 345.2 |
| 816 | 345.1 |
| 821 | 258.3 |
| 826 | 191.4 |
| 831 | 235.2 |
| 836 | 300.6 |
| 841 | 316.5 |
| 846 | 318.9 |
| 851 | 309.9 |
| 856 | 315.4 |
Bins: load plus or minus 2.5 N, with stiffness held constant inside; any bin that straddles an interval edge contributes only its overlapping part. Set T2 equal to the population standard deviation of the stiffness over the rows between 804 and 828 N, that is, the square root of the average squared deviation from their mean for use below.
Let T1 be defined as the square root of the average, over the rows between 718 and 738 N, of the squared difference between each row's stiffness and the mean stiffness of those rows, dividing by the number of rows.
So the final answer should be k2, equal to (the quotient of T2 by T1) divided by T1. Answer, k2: 1.63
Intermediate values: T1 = 6.5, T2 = 68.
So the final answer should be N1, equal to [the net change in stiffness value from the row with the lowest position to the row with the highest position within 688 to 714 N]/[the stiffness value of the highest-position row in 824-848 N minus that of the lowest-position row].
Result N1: 0.1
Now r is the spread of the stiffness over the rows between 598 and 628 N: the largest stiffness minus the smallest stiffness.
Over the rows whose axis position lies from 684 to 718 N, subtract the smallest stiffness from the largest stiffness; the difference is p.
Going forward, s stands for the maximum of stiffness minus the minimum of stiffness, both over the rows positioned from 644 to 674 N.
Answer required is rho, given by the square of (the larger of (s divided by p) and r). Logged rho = 882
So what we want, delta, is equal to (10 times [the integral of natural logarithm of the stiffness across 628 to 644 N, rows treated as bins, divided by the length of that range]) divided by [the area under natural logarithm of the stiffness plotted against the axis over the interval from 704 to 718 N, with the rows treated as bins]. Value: 0.70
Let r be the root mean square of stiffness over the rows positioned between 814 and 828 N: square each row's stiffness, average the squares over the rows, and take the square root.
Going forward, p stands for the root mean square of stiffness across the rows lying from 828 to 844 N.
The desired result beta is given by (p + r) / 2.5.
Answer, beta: 223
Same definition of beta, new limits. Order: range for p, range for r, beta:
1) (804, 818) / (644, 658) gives 254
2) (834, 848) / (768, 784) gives 261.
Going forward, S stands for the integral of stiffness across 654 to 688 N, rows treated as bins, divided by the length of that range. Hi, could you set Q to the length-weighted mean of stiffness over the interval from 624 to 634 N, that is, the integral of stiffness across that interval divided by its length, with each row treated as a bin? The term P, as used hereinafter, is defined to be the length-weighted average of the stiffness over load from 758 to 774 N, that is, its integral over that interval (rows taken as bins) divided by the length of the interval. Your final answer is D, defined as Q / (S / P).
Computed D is 280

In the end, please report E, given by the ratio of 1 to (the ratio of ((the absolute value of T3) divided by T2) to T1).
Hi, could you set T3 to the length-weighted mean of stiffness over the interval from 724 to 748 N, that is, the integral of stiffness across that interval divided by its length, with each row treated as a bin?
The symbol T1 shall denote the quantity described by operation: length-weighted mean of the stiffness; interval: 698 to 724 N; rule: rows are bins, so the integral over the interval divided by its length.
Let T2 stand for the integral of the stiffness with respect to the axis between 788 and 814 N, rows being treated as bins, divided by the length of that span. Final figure 346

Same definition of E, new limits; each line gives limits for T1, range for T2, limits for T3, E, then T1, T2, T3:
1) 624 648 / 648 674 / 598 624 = 288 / 252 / 286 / 250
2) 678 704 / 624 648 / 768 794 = 205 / 285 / 252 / 352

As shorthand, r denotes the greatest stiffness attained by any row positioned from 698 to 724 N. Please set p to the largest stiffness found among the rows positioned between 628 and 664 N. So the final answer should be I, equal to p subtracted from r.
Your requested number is 8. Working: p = 295.9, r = 303.5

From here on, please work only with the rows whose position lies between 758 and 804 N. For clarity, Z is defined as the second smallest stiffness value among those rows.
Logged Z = 321.9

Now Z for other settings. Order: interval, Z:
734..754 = 315.5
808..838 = 235.2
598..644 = 236.9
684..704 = 280.4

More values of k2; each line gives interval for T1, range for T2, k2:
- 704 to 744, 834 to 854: 0.08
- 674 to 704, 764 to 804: 0.35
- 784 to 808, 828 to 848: 0.27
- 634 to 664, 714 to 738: 0.02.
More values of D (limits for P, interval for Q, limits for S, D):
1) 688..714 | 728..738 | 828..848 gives 304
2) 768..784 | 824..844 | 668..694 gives 308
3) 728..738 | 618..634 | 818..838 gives 305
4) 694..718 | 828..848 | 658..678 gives 287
